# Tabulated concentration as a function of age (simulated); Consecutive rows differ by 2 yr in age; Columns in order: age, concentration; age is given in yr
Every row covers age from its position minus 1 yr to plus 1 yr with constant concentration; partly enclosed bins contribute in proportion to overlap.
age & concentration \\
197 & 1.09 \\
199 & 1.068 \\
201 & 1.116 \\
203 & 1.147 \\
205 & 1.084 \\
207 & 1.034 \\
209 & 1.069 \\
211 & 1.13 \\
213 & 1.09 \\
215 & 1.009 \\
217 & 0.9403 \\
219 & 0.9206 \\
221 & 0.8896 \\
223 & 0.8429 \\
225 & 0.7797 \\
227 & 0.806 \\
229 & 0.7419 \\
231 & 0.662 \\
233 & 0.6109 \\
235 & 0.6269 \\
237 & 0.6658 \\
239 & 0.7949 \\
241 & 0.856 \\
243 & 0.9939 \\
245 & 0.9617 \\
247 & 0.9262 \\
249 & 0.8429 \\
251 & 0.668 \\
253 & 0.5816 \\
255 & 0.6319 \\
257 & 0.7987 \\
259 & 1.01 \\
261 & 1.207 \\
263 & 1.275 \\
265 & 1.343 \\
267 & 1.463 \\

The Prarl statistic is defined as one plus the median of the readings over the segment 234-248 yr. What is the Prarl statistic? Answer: 1.86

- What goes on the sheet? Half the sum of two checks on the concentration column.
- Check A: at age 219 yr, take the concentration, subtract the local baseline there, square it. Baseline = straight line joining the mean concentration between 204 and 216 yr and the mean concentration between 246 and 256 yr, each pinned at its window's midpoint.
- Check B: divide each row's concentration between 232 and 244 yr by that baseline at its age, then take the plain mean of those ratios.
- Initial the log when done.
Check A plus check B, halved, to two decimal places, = 0.46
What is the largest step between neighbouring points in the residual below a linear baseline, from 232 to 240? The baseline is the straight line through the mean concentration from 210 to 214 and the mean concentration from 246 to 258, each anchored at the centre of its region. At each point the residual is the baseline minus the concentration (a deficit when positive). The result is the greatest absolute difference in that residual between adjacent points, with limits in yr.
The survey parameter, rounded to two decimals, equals 0.15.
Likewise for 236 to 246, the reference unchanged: 0.16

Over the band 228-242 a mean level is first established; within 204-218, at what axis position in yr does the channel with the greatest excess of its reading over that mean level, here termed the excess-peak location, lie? 211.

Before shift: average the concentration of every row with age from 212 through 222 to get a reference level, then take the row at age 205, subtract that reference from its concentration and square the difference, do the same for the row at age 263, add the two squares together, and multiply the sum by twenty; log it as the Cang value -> 2.1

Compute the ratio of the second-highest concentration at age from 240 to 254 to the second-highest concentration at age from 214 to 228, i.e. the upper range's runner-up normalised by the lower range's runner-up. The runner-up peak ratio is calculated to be 1.02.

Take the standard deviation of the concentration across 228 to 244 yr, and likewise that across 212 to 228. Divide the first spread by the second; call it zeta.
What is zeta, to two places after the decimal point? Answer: 1.27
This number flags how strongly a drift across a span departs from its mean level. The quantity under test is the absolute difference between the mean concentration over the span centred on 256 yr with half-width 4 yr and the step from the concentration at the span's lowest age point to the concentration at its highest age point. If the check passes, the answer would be 0.3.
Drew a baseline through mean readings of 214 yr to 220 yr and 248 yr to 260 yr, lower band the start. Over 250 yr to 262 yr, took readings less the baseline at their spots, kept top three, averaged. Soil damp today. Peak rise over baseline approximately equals 0.277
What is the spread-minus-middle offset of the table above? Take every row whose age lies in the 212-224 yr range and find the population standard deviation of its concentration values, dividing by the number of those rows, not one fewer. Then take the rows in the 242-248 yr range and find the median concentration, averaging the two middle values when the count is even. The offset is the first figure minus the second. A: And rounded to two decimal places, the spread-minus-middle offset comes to -0.88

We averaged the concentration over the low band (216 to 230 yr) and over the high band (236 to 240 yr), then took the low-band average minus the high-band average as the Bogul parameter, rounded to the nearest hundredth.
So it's 0.12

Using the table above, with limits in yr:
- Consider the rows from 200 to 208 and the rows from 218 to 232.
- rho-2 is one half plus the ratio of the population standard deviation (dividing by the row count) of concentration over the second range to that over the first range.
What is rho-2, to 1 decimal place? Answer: 2.5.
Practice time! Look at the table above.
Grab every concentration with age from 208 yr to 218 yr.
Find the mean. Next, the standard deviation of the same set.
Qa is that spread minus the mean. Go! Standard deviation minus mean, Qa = -1.0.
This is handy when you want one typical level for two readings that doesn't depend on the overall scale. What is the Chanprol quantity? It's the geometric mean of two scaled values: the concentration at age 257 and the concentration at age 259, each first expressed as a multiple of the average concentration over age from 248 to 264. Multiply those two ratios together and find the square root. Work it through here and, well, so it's 1.02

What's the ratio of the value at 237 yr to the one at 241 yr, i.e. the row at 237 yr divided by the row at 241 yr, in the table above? 0.78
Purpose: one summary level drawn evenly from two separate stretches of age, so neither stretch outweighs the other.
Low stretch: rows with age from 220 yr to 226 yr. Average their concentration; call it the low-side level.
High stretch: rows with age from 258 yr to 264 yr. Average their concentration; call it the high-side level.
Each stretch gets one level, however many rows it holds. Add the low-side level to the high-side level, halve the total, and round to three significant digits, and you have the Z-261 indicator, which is 1.00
